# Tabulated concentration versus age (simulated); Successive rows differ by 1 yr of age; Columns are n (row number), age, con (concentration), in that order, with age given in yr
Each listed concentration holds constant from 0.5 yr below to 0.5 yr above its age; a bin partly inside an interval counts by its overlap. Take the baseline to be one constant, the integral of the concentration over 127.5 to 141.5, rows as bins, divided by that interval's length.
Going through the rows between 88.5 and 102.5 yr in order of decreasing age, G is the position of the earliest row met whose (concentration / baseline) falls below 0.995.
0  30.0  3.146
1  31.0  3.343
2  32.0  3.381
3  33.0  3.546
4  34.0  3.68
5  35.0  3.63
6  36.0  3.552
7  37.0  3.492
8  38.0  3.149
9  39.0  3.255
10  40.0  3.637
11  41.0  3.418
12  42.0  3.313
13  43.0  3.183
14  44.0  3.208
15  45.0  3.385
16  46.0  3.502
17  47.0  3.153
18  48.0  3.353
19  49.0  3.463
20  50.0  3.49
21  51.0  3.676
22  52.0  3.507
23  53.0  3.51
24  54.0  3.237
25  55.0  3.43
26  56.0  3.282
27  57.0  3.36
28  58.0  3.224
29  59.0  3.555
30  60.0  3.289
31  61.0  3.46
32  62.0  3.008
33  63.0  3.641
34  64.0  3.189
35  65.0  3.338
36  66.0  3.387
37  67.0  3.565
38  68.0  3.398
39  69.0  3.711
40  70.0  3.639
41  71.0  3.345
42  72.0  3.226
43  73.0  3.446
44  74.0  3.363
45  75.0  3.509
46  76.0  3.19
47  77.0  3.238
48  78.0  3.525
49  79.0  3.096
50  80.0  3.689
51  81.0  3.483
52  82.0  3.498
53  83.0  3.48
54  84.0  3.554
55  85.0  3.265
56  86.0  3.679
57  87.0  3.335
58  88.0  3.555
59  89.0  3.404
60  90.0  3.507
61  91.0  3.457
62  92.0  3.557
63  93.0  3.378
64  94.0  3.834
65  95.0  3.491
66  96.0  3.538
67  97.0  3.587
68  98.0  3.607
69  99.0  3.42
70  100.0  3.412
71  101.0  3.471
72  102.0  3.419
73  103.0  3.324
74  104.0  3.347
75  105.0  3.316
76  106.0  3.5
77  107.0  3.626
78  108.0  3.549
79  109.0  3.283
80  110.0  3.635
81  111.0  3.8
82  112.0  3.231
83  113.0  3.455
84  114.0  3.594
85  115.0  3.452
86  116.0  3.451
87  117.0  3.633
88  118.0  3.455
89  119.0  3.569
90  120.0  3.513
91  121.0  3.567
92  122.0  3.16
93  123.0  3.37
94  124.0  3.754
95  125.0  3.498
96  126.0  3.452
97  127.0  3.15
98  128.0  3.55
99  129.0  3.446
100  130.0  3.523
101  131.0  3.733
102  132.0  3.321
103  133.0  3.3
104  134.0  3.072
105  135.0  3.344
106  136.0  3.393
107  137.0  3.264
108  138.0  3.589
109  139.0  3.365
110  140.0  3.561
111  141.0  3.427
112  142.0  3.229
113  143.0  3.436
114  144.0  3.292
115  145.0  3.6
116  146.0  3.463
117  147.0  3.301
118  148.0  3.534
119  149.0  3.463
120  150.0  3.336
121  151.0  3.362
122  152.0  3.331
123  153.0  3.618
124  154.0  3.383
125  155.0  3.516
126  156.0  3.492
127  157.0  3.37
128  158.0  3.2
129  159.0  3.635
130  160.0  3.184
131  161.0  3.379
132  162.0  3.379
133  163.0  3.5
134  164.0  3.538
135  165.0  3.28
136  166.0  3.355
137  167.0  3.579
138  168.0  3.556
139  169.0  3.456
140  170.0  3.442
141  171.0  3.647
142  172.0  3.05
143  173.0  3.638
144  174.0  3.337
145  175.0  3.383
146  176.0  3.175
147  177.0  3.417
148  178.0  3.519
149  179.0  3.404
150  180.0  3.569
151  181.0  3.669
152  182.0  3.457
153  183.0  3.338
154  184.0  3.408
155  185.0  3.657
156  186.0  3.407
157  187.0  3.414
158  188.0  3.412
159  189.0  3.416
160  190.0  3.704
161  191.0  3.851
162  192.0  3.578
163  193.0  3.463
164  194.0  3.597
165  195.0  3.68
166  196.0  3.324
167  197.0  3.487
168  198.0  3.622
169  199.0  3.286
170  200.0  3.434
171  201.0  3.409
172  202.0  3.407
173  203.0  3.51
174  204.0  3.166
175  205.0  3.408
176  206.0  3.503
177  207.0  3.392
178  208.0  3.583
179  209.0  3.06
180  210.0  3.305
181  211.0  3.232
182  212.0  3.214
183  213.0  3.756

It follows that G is 93.0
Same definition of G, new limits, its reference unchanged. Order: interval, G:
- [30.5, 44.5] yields 44.0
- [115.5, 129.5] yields 127.0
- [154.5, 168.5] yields 166.0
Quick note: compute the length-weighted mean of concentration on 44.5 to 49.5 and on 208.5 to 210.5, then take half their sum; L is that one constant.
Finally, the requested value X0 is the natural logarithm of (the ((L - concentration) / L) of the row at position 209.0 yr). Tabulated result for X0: -2.7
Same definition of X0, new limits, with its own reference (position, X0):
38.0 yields -3.2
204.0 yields -3.4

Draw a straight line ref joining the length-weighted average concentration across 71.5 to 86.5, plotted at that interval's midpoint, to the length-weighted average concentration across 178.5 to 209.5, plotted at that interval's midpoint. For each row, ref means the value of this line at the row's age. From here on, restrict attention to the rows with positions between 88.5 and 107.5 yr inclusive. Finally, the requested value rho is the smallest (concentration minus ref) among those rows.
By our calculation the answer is -0.113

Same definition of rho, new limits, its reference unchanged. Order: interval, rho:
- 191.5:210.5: -0.419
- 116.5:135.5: -0.371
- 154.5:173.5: -0.411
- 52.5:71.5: -0.400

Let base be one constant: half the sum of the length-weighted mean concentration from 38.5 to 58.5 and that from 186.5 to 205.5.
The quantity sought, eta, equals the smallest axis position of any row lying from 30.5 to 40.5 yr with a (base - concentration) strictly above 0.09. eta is 38.0 yr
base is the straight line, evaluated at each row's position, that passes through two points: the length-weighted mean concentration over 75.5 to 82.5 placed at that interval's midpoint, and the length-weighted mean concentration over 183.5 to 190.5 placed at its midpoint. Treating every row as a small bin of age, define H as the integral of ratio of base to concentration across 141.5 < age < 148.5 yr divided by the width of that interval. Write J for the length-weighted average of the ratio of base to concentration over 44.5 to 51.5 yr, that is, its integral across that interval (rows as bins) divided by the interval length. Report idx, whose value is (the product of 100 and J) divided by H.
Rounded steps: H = 1.01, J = 0.98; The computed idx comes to 97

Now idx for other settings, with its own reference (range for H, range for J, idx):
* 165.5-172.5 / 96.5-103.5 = 97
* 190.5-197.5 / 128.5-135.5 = 104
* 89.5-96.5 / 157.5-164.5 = 106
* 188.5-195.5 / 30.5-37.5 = 98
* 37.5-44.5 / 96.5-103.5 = 97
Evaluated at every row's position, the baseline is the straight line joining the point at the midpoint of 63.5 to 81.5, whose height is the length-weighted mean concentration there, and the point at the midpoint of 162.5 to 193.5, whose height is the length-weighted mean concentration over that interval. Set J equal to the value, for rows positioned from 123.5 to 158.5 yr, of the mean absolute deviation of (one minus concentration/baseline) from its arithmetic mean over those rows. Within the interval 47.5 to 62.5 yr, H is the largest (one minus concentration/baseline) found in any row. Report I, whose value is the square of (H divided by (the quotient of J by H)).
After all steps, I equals 0.14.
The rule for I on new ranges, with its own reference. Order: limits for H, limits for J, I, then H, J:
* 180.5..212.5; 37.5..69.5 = 0.14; 0.12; 0.0405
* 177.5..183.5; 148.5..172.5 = 0.00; 0.04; 0.0338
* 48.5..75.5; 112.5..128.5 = 0.18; 0.12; 0.0314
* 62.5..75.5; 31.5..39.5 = 0.01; 0.06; 0.0442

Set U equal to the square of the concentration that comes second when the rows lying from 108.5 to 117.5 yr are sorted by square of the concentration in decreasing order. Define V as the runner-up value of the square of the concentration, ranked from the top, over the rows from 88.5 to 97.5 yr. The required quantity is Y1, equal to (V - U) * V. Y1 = -4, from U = 13.2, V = 12.9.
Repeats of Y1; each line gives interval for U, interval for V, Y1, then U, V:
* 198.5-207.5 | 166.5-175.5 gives 13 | 12.3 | 13.2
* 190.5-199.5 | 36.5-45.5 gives -16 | 13.5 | 12.2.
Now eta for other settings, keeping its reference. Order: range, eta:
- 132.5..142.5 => 133.0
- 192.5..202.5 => 196.0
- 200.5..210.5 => 204.0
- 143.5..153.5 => 144.0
